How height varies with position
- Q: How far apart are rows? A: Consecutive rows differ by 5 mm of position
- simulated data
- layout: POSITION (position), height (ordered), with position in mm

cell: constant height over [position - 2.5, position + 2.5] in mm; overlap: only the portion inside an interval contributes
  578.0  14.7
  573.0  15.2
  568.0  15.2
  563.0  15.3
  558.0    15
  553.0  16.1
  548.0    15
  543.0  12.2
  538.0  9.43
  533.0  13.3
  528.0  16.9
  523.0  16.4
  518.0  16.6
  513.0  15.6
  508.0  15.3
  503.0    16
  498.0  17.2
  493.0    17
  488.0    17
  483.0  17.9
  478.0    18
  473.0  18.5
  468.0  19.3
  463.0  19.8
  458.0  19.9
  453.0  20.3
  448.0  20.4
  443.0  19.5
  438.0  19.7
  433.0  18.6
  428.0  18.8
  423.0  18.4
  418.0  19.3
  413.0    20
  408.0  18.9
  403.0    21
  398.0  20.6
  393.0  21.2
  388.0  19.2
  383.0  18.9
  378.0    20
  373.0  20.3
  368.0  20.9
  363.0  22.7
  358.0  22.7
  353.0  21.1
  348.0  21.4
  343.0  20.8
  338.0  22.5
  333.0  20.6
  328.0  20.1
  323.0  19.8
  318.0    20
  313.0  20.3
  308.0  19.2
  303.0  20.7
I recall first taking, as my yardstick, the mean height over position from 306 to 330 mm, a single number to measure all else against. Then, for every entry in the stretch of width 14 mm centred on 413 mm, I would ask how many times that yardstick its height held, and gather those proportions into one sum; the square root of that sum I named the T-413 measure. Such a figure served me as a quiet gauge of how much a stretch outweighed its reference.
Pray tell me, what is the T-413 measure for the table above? 1.71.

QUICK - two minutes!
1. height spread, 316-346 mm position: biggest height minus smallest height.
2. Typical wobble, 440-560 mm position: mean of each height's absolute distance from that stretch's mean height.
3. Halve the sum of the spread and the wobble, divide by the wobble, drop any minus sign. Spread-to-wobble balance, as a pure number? 1.2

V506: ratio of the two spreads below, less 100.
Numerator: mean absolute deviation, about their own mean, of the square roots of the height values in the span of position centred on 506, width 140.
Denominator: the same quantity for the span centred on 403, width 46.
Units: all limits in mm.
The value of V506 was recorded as -97.5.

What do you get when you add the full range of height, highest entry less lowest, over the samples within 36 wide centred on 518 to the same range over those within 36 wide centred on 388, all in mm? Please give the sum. 6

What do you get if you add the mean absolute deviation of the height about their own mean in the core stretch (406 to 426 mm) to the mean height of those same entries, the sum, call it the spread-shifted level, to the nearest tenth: 19.6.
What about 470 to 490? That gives 18.3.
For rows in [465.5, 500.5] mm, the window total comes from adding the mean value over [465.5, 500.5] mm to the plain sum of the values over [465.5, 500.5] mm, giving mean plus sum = 143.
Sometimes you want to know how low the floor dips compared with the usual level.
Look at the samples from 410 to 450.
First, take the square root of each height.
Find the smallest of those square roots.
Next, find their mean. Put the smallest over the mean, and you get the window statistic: 0.976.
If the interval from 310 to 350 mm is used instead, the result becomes 0.979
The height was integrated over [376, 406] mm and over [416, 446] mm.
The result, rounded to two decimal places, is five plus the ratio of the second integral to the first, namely 5.95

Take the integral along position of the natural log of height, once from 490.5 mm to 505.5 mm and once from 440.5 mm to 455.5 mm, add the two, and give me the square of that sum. 7610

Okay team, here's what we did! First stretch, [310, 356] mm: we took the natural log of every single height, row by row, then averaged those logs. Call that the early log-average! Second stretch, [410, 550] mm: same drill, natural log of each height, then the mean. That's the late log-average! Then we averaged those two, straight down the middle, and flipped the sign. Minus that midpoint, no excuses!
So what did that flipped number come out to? -2.94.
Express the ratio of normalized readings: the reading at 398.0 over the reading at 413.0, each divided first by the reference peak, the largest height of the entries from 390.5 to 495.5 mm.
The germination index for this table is 1.03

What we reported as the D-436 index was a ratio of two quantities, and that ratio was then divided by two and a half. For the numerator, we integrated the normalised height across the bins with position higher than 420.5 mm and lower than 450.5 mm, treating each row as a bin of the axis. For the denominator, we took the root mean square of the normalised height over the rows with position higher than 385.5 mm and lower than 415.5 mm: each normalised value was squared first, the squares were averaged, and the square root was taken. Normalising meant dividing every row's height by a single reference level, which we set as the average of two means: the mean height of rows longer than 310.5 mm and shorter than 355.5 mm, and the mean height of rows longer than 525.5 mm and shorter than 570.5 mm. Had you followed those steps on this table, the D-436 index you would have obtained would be 11.4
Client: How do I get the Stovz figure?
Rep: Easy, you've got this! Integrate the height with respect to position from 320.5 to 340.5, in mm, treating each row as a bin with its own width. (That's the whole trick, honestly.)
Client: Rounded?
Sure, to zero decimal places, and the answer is 415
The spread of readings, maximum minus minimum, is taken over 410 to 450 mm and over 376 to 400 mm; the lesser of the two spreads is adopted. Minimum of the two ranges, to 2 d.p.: 2.00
